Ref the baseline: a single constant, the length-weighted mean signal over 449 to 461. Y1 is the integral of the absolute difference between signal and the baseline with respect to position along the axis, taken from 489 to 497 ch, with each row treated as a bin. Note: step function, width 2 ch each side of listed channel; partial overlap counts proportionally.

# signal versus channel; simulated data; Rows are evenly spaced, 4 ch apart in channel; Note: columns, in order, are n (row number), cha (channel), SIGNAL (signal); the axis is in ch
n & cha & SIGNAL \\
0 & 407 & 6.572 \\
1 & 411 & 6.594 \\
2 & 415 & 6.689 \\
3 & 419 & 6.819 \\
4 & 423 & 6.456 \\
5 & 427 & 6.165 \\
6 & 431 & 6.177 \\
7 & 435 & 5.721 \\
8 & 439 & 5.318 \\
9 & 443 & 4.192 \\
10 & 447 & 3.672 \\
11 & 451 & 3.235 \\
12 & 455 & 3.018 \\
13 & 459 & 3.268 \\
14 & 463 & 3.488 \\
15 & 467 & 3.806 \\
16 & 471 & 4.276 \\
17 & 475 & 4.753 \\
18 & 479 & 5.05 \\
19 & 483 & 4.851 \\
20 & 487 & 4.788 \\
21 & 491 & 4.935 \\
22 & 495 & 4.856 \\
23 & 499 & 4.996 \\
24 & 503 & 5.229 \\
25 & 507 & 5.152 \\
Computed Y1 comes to 14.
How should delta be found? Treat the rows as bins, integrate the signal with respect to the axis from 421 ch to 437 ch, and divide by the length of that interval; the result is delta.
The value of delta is 6.1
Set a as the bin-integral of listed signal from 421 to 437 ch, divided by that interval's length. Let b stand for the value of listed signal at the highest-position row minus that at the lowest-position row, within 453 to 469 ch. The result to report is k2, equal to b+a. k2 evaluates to 7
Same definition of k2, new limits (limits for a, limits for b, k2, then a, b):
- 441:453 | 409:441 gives 2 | 3.7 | -1.3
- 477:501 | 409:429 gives 4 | 4.9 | -0.4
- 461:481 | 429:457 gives 1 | 4.3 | -3.2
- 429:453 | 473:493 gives 5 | 4.7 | 0.2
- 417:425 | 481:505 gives 7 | 6.6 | 0.4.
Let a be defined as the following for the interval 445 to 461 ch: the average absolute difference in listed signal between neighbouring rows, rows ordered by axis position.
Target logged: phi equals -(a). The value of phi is -0.30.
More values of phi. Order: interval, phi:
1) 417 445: -0.44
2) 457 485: -0.33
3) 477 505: -0.14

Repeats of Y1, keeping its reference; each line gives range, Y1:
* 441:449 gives 6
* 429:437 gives 22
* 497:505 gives 16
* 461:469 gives 4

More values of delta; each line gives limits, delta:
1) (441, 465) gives 3.5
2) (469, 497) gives 4.8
